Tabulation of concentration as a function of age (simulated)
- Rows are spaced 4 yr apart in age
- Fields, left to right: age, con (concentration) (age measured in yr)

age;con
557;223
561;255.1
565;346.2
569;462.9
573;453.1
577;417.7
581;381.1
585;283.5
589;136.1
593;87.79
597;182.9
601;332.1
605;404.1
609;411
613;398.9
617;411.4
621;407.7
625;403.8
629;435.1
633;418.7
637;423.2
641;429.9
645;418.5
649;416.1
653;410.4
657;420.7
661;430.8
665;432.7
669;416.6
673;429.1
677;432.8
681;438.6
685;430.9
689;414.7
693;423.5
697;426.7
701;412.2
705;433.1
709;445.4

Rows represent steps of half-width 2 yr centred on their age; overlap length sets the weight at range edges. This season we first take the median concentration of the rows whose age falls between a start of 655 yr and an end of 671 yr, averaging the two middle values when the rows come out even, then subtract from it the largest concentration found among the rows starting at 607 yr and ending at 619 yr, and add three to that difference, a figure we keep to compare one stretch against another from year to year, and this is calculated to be 17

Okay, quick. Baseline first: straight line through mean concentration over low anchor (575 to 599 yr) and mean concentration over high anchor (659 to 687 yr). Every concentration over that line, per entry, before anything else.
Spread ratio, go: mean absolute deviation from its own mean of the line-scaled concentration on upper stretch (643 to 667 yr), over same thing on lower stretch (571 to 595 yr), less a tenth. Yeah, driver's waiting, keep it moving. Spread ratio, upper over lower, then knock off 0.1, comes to -0.058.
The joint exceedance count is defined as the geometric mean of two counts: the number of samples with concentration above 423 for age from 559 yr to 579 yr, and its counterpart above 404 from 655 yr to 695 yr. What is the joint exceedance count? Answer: 4.5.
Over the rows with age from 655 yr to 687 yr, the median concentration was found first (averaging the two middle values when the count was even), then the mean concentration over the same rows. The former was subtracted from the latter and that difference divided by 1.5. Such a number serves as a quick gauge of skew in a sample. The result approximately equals -1.2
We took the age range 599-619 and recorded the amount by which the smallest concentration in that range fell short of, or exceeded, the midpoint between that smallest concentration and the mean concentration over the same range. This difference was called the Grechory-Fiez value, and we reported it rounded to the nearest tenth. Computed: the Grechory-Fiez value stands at -29.7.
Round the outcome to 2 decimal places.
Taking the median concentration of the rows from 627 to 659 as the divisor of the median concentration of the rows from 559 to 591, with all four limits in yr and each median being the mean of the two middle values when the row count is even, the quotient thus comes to 0.87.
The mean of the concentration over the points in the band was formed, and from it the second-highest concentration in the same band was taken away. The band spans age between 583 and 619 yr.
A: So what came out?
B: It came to -117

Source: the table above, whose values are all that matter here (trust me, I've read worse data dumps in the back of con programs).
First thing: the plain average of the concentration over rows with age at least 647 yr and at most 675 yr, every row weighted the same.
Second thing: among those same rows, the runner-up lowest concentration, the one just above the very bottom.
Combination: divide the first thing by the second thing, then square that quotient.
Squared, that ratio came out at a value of 1.03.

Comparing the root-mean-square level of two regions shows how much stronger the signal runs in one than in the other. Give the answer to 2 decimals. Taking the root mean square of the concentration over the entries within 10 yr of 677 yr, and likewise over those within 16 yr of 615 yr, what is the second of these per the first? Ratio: 0.93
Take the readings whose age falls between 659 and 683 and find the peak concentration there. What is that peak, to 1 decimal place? 438.6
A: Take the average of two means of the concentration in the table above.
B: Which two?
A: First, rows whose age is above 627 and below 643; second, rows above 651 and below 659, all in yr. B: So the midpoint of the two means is 421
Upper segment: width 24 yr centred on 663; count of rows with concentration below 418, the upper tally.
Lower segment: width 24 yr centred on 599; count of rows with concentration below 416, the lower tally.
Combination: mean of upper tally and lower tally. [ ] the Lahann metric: 4.0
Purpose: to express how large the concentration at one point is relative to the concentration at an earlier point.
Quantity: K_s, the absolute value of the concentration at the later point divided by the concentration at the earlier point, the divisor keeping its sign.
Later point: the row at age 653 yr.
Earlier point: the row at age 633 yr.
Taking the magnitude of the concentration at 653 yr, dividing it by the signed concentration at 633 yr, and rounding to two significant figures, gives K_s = 0.98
